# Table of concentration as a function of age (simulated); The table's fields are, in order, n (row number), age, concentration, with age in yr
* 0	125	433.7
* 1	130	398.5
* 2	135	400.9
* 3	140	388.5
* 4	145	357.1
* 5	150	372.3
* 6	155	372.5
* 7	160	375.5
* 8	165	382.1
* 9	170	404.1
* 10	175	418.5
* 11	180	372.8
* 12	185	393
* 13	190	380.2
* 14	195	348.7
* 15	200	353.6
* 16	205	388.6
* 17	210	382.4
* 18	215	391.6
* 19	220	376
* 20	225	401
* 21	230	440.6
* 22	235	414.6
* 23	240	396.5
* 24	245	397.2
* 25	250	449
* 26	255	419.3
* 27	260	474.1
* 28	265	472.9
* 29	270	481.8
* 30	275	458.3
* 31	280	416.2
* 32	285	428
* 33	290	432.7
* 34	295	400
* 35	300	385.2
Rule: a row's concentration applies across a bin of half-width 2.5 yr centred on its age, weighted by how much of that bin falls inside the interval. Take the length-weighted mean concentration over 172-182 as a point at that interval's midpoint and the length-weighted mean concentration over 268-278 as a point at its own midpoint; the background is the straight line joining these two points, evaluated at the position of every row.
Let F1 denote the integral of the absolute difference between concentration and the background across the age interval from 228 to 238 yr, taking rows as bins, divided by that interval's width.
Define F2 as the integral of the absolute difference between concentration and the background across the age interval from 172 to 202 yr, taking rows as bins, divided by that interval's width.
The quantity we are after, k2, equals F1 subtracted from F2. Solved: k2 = 17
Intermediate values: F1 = 17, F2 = 34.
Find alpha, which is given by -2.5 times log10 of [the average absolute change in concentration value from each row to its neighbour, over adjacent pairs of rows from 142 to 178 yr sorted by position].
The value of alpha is -2.5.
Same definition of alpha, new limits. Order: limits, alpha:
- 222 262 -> -3.7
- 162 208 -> -3.4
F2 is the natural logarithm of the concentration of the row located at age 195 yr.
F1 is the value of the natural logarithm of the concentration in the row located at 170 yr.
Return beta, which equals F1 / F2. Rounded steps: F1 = 6.00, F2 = 5.85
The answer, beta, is 1.03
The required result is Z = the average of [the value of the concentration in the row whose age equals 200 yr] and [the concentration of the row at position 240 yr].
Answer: 375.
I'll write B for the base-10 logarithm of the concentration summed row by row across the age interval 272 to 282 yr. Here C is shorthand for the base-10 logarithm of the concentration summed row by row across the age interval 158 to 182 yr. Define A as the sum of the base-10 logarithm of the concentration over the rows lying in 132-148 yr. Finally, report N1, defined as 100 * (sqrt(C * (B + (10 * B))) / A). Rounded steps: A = 8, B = 5.3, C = 13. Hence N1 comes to 354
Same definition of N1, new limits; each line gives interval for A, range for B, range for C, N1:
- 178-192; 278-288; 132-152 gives 315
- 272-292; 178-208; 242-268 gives 449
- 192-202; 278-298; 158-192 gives 898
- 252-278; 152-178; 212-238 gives 324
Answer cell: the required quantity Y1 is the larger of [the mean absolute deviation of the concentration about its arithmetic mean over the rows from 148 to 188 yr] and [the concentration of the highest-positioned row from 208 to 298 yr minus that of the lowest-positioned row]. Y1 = 18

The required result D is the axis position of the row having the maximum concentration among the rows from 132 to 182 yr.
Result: 175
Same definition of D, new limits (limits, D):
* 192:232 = 230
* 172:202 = 175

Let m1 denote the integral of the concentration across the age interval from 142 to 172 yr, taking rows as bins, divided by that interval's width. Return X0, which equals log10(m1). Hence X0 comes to 2.576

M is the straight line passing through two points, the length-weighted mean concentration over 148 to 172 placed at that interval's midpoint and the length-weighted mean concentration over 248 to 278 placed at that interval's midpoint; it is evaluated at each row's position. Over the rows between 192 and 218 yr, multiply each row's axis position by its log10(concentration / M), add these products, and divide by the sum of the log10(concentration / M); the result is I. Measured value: 203.0 yr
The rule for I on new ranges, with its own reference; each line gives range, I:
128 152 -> 132.3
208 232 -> 216.8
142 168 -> 152.0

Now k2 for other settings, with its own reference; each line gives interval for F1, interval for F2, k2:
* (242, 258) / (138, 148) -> -12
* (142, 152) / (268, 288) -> 22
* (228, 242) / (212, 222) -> 17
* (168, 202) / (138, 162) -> -20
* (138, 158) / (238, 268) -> 14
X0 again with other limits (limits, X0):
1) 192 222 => 2.572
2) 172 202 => 2.578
